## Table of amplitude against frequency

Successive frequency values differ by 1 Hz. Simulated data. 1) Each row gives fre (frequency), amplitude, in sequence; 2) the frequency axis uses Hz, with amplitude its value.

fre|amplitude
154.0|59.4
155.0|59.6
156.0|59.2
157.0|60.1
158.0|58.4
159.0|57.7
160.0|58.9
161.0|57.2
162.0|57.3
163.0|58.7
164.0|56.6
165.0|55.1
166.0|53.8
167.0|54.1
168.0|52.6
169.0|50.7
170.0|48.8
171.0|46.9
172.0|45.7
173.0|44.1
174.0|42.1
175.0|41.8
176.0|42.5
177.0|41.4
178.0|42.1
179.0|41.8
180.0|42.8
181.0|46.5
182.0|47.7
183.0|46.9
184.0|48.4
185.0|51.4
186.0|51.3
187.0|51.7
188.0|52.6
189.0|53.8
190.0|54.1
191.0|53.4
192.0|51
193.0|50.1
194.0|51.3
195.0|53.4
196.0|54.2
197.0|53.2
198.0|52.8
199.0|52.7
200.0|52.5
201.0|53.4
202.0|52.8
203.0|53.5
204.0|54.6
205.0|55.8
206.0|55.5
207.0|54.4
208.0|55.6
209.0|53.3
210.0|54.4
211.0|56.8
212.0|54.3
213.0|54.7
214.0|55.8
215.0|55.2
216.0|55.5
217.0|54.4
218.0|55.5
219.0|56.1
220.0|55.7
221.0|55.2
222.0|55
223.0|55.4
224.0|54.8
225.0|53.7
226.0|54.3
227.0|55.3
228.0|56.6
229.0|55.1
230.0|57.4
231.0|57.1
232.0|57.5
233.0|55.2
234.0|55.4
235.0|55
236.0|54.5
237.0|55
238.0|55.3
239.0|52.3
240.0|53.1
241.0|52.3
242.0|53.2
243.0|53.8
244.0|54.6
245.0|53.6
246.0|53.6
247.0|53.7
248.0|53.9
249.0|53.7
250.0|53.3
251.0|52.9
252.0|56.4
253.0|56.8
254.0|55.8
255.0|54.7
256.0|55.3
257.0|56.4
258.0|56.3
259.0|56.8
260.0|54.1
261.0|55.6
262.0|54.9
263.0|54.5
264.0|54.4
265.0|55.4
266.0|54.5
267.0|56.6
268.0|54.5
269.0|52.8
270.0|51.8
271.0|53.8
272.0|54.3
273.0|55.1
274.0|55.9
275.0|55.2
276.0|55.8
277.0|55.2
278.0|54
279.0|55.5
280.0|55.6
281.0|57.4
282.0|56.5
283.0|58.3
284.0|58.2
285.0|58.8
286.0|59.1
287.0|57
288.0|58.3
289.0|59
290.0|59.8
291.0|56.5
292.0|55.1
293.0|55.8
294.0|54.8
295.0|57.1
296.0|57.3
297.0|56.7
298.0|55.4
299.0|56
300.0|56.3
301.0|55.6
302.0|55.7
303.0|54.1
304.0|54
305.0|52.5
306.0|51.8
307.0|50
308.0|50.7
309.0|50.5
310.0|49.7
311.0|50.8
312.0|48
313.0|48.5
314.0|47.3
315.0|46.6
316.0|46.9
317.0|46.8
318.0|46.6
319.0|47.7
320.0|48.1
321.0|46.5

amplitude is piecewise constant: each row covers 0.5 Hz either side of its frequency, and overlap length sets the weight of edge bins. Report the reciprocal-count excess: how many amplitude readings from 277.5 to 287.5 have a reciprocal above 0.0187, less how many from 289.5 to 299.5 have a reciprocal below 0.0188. -10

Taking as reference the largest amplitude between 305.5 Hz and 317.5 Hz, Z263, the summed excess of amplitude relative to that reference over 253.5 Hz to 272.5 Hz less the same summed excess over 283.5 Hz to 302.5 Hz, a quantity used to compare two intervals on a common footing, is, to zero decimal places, -40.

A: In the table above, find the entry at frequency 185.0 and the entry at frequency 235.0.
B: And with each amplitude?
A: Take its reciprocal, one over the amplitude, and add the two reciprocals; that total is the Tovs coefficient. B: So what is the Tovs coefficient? 0.0376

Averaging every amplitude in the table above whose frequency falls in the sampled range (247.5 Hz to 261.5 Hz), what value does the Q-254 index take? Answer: 55.1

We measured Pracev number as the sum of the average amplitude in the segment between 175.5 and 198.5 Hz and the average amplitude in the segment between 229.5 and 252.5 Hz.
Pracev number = 104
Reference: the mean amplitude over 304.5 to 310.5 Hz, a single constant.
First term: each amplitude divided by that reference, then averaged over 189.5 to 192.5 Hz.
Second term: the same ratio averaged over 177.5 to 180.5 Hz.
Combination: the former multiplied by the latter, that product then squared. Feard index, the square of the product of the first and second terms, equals 0.74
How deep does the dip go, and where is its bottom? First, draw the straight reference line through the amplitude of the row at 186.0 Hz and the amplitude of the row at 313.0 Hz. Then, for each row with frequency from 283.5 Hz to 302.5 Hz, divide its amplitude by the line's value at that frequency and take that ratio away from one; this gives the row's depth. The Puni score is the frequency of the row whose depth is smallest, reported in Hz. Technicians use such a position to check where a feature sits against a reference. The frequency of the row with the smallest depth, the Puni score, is 290.0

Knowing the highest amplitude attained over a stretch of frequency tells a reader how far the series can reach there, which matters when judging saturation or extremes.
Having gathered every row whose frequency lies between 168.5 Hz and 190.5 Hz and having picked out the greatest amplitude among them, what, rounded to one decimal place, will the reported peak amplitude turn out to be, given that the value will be 54.1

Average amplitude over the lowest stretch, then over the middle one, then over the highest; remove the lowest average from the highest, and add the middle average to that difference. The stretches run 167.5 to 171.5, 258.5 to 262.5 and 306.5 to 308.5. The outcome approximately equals 56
